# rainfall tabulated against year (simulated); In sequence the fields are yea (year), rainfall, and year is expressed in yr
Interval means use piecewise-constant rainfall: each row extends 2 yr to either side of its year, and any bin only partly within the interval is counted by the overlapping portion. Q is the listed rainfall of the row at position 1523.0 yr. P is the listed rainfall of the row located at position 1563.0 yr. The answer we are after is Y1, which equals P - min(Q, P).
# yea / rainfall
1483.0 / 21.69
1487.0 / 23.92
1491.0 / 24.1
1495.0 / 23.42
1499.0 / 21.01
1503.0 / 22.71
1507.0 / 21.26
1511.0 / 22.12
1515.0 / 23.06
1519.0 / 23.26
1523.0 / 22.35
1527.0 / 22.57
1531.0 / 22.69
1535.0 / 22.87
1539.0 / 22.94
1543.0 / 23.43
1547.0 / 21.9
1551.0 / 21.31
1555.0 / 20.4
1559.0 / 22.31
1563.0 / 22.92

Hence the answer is 0.57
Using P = 22.92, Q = 22.35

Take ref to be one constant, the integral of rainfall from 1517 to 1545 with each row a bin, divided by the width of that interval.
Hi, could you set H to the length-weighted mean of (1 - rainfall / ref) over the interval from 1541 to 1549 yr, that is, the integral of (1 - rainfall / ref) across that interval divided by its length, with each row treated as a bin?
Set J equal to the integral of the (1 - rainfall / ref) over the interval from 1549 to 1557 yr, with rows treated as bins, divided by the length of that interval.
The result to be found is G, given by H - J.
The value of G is -0.08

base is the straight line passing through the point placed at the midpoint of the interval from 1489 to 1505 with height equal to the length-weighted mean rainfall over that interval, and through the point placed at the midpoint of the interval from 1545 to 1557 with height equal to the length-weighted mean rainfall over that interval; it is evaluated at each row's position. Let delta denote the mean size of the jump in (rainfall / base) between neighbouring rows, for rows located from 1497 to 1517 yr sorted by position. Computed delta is 0.06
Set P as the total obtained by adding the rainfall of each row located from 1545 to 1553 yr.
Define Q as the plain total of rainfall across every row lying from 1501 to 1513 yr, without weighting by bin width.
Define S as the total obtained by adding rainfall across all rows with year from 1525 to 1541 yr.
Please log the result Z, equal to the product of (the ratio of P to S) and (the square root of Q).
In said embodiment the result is 3.9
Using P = 43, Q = 66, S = 91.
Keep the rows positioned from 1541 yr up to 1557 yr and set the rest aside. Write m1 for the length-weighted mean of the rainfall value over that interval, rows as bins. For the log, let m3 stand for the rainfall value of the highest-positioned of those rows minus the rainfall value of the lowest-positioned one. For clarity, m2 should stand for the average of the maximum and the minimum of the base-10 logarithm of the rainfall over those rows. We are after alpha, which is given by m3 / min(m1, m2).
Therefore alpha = -2.3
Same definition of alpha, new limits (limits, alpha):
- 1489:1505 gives -1.0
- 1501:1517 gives 0.3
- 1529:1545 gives 0.5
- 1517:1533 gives -0.4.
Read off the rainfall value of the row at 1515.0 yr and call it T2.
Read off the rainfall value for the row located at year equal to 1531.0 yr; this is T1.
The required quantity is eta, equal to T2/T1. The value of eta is 1.02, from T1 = 22.69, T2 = 23.06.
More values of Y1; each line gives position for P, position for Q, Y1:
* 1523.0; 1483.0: 0.66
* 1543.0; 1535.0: 0.56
